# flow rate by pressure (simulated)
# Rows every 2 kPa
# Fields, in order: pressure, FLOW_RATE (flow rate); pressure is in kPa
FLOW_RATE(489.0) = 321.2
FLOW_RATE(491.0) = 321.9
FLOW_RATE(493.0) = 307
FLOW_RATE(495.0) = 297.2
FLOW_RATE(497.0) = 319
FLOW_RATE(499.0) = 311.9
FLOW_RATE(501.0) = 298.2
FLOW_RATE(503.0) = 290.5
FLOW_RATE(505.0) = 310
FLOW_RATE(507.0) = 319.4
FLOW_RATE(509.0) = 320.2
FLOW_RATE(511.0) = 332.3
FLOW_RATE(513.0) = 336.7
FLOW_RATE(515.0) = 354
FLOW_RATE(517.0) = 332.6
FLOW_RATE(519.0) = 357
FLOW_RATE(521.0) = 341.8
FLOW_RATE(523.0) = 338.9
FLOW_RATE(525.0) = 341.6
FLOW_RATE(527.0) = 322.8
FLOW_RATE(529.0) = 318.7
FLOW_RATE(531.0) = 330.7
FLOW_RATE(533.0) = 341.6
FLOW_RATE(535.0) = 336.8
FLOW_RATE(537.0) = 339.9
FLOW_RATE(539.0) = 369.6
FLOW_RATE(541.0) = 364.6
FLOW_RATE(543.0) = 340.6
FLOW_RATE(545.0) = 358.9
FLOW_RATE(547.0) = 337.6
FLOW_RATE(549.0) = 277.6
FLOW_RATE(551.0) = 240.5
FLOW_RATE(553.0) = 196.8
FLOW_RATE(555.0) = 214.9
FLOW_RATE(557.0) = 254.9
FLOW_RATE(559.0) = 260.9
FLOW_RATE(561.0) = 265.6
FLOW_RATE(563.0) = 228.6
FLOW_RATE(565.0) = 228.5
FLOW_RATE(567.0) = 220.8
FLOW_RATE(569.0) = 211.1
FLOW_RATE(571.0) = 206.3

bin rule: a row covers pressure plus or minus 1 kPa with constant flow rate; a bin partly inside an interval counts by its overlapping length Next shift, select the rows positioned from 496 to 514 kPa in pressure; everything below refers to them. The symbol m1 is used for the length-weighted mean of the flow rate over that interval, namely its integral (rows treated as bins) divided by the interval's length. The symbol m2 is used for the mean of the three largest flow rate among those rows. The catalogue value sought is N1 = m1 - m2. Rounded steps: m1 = 315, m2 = 330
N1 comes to -14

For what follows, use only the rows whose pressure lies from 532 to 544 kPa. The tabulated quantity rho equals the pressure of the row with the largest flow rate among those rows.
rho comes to 539.0 kPa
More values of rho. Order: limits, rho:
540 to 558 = 541.0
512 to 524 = 519.0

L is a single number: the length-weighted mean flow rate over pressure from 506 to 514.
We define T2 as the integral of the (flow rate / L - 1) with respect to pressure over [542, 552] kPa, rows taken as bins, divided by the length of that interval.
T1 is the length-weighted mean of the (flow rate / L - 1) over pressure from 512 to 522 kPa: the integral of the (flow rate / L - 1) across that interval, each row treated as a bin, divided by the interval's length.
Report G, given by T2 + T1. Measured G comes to 0.00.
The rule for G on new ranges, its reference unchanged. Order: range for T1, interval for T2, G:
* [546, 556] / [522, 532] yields -0.21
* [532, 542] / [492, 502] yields 0.01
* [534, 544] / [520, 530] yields 0.09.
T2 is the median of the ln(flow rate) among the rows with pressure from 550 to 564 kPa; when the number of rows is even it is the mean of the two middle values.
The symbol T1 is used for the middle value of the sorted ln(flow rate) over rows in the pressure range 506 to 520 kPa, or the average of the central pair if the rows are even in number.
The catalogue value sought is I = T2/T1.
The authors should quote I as 0.94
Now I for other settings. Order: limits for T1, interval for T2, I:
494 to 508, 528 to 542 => 1.02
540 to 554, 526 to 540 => 1.00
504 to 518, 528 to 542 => 1.00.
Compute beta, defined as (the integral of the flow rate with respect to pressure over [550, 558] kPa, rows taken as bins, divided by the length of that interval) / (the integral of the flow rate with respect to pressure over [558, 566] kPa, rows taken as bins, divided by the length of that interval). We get 0.92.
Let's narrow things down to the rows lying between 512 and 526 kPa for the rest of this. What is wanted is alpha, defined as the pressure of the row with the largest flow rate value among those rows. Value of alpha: 519.0 kPa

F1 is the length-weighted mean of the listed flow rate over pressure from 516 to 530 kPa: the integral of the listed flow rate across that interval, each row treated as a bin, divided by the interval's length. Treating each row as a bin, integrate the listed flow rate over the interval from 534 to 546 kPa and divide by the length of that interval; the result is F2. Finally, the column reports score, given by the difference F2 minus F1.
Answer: 16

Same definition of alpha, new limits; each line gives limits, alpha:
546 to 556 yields 547.0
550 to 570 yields 561.0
